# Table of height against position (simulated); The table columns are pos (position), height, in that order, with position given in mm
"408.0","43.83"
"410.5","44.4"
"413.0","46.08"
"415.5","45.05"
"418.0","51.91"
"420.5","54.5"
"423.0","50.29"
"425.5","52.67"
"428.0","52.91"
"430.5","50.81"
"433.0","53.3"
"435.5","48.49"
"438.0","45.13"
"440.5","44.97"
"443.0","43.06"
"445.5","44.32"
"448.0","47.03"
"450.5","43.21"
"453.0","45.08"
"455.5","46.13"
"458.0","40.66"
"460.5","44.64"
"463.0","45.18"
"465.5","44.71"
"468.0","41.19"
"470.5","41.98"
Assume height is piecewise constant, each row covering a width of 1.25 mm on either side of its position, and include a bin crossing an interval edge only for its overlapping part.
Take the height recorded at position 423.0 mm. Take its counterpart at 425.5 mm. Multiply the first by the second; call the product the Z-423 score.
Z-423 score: 2649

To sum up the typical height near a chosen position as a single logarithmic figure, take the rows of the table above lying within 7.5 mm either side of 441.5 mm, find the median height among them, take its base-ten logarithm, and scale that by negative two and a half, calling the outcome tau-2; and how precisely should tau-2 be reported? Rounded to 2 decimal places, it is -4.13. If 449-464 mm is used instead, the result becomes -4.13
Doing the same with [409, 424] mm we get -4.21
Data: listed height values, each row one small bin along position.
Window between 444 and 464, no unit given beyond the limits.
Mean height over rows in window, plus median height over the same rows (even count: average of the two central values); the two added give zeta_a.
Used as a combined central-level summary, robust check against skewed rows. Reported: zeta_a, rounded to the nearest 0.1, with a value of 89.4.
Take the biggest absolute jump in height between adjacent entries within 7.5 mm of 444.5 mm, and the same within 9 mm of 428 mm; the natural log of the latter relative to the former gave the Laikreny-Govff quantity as 0.23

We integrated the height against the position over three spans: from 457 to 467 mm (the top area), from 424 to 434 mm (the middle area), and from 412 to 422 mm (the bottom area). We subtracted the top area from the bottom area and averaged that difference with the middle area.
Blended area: 290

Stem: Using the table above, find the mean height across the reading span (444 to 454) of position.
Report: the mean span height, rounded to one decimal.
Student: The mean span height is 44.9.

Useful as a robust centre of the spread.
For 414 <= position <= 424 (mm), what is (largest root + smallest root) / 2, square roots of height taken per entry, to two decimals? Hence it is 7.05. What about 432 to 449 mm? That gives 6.93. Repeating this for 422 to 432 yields 7.18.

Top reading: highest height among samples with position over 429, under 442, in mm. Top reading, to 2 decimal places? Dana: 53.30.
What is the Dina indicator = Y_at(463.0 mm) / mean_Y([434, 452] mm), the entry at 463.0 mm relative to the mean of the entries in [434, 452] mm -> 1.00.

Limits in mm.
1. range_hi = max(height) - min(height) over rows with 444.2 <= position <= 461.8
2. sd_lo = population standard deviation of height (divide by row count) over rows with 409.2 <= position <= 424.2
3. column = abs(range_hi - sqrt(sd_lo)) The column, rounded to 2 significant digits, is 4.4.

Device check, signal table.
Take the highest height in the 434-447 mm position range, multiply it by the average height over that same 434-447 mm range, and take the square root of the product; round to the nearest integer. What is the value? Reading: 47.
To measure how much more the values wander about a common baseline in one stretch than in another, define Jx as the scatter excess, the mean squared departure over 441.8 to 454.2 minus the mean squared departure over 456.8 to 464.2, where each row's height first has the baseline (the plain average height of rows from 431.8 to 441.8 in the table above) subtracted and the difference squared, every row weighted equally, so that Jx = -10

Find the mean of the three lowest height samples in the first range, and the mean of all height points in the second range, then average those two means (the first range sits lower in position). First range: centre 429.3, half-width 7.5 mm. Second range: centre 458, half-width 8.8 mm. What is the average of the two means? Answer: 47.0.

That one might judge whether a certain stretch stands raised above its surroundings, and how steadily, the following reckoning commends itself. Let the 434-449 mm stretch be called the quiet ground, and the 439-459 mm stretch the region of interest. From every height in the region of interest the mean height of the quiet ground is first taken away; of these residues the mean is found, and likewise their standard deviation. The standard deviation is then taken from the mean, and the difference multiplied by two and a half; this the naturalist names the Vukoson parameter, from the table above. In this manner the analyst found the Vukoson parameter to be -8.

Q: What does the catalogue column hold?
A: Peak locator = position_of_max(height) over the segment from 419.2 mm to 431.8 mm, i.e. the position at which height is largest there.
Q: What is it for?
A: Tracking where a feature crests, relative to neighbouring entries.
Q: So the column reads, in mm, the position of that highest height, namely 420.5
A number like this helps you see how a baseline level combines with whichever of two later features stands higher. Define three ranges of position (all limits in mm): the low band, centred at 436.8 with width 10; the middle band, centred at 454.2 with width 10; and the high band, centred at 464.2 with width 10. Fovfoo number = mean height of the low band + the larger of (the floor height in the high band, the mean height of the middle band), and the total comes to 91.7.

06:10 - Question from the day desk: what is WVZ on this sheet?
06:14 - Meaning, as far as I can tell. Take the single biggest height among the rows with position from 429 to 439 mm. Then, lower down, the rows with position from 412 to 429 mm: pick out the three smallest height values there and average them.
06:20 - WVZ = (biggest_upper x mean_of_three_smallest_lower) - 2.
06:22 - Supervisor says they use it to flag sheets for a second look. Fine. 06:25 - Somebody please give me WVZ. 2511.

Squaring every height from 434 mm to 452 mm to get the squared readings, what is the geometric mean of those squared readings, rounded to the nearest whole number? 2037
